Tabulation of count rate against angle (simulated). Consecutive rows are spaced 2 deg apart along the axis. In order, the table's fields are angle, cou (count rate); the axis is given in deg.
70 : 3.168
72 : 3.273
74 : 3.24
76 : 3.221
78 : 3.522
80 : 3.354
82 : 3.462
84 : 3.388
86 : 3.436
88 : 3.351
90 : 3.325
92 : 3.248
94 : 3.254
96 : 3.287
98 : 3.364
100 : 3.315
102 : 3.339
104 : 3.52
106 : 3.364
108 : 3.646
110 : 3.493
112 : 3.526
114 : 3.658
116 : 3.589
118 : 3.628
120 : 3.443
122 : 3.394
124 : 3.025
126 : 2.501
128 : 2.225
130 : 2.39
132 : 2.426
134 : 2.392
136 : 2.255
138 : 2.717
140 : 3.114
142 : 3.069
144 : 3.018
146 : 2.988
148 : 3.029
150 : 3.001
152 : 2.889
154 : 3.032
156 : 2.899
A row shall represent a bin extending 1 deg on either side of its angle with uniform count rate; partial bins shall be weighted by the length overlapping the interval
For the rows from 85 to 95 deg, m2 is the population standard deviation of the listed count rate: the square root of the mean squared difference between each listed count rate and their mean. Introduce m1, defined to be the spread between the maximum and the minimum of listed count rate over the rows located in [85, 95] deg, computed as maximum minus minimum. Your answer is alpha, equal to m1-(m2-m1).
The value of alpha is 0.31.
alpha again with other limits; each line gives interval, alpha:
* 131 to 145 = 1.39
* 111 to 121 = 0.35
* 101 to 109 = 0.49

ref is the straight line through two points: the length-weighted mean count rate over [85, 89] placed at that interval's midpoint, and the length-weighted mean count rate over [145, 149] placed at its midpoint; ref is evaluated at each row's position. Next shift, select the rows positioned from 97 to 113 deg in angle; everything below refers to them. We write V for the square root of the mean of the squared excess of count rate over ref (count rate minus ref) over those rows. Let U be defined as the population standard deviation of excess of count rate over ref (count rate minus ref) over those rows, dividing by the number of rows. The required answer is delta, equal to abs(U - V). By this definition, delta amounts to 0.08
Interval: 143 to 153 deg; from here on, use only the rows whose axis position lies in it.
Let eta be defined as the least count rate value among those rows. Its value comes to 2.889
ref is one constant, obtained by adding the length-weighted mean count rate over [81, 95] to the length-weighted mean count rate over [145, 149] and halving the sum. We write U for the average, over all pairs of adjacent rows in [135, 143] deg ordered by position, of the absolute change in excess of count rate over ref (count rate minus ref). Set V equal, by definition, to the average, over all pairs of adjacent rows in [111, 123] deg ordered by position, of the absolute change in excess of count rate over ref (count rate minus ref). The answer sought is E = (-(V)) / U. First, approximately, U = 0.30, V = 0.095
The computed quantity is -0.3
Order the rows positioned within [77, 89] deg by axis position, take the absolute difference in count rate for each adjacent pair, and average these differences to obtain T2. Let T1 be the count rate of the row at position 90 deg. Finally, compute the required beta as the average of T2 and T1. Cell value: 1.71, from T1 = 3.325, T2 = 0.10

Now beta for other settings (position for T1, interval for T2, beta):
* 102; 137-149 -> 1.73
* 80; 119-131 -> 1.82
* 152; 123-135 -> 1.55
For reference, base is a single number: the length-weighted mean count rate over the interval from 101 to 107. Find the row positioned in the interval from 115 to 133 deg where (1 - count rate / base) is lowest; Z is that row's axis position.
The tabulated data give 118 deg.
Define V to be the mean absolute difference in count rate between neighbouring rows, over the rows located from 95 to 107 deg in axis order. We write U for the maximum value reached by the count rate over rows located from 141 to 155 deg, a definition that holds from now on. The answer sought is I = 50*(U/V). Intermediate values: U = 3.069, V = 0.097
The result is 1575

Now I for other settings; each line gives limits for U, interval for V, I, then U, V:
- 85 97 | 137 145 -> 1045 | 3.436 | 0.164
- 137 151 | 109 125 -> 1244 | 3.114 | 0.125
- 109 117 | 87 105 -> 3093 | 3.658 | 0.059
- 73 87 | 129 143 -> 951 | 3.522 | 0.185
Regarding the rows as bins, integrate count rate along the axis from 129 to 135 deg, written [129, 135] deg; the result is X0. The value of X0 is 14.4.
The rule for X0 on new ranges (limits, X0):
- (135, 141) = 16.2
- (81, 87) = 20.6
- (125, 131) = 14.2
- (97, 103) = 20.0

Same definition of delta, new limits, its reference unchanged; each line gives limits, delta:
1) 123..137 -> 0.47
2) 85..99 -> 0.01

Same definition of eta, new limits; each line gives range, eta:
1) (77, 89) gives 3.351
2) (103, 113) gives 3.364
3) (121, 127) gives 2.501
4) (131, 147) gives 2.255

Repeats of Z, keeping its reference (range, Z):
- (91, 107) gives 104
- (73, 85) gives 78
